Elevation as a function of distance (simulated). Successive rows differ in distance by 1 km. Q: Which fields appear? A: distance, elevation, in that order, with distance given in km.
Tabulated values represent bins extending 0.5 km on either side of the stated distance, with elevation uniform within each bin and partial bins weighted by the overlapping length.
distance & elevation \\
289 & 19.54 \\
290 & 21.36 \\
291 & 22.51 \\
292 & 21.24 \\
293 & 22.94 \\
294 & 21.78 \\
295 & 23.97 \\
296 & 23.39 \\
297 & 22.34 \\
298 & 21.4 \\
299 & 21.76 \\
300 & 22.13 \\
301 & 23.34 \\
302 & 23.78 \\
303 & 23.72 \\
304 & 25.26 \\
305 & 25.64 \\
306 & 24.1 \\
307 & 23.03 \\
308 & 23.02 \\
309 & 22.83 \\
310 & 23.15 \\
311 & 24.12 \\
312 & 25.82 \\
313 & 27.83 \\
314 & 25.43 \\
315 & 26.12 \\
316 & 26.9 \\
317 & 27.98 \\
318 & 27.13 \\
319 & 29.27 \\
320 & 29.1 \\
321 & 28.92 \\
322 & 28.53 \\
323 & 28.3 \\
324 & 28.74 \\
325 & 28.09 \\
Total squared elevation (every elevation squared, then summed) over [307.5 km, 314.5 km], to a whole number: 4257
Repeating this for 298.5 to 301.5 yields 1508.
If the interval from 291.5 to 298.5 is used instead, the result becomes 3530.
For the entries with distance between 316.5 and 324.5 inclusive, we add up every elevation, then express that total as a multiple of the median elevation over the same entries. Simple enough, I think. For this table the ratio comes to 7.96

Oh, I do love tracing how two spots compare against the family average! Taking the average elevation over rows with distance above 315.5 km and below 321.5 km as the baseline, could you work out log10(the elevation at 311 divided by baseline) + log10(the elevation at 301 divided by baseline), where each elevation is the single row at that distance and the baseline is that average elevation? -0.15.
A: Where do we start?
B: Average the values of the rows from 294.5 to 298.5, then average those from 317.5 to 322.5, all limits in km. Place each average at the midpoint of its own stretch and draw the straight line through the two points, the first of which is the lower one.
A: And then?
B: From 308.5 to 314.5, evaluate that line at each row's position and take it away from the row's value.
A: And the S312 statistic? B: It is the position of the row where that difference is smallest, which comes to 309 km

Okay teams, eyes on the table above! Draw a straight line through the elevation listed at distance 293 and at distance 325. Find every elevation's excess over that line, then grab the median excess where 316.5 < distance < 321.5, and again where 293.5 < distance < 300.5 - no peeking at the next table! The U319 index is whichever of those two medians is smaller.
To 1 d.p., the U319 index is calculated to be -1.3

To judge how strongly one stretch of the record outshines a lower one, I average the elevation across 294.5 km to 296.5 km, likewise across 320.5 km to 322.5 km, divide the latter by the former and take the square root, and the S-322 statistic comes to 1.10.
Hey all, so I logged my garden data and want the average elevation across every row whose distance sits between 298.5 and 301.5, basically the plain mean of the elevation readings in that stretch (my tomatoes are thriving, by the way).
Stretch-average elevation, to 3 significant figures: 22.4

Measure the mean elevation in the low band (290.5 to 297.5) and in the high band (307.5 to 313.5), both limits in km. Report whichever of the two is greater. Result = 24.5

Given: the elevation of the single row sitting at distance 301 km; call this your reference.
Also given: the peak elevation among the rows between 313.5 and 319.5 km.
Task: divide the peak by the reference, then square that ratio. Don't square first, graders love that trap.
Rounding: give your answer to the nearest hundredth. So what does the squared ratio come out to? 1.57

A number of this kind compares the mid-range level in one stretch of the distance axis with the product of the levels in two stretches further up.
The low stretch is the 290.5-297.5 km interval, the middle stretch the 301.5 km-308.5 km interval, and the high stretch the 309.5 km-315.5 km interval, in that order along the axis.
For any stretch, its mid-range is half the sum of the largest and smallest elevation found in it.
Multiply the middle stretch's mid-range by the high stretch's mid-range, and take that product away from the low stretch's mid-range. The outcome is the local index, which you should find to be -598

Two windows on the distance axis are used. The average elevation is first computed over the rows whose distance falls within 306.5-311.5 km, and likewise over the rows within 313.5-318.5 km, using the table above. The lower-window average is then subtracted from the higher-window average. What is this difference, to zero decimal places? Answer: 3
